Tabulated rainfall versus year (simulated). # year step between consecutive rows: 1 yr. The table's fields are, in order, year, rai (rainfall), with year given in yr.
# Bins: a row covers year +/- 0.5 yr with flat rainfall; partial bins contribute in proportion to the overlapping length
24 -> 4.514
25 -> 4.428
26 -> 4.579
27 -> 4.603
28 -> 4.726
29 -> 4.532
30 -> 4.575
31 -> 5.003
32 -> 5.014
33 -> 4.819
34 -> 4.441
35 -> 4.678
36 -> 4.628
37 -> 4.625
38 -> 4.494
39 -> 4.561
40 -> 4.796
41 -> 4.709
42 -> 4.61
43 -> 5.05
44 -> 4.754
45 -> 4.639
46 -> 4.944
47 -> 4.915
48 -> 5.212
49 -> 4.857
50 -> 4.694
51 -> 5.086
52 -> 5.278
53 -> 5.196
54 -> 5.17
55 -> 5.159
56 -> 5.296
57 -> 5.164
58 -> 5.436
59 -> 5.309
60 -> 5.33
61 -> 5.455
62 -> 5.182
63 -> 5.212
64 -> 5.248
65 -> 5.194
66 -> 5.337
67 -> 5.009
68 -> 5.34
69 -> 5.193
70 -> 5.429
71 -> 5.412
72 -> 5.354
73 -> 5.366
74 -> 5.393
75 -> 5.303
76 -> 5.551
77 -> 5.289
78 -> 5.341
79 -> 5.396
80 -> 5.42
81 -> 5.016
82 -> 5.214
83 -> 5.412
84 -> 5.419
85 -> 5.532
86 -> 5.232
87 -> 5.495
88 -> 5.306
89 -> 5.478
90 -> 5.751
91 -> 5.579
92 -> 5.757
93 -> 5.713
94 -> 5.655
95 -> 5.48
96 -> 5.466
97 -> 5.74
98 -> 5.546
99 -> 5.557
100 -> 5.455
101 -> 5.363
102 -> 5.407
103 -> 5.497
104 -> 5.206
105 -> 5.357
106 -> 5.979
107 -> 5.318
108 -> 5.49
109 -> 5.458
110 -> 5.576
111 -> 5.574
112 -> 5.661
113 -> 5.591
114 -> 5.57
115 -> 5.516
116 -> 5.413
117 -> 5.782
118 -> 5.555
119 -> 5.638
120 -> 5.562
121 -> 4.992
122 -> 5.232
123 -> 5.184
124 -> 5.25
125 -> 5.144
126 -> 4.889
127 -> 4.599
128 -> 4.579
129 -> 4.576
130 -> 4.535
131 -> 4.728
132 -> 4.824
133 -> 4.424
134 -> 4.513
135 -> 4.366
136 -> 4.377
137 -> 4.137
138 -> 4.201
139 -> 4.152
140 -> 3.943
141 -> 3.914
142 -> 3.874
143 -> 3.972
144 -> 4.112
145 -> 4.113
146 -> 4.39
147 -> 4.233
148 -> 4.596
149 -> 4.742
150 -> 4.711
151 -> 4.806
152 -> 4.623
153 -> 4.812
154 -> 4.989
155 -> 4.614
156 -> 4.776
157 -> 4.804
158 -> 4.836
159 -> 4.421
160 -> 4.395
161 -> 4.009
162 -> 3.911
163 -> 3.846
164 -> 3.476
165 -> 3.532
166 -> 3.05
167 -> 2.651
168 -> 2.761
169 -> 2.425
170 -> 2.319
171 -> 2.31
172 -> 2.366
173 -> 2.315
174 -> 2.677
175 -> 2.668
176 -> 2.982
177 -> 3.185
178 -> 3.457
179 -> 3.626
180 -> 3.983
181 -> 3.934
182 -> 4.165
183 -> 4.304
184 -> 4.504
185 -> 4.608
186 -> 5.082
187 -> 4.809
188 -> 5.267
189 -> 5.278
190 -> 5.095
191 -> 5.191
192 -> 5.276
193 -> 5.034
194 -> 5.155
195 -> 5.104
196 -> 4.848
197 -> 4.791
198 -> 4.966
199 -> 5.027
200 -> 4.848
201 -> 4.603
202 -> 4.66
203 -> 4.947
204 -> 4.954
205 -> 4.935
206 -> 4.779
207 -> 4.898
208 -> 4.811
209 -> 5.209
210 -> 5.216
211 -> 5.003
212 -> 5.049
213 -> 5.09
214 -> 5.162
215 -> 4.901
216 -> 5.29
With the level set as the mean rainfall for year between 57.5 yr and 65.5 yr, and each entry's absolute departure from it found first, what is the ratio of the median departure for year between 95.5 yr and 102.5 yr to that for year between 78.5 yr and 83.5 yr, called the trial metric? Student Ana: 1.5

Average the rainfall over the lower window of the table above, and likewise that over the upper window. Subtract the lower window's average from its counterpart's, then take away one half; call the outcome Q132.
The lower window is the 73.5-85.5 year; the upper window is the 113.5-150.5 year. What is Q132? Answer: -1.1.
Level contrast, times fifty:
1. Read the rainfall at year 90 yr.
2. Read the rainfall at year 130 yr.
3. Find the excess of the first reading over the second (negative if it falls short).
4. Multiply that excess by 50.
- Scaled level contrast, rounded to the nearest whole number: 61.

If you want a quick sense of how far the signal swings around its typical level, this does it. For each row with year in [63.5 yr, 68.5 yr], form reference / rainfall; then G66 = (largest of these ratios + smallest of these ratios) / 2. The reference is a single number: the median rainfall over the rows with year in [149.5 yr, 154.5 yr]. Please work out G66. 0.93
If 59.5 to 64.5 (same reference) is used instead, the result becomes 0.90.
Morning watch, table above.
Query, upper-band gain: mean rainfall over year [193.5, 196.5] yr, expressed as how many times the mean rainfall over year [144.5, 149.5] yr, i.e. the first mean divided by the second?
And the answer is 1.14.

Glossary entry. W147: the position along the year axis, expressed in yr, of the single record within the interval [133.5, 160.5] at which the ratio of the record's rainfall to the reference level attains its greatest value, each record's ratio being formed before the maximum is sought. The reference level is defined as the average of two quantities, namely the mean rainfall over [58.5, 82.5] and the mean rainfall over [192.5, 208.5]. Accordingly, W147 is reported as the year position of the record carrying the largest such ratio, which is 154 yr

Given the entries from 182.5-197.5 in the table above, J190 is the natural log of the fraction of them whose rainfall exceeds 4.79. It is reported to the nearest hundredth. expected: -0.22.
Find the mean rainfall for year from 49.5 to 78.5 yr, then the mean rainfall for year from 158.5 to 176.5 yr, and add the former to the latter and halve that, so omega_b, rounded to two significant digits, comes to 4.2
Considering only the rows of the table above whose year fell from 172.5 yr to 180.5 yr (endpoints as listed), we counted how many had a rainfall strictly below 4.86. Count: 8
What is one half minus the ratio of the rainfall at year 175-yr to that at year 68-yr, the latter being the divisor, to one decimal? 0.0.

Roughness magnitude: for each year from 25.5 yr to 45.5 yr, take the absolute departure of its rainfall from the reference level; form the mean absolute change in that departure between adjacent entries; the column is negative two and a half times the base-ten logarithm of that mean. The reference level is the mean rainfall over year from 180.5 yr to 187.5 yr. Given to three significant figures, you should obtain 2.01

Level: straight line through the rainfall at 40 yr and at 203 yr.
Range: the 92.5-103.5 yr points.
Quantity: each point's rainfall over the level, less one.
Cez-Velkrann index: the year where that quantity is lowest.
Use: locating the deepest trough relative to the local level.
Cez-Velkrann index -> 101 yr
